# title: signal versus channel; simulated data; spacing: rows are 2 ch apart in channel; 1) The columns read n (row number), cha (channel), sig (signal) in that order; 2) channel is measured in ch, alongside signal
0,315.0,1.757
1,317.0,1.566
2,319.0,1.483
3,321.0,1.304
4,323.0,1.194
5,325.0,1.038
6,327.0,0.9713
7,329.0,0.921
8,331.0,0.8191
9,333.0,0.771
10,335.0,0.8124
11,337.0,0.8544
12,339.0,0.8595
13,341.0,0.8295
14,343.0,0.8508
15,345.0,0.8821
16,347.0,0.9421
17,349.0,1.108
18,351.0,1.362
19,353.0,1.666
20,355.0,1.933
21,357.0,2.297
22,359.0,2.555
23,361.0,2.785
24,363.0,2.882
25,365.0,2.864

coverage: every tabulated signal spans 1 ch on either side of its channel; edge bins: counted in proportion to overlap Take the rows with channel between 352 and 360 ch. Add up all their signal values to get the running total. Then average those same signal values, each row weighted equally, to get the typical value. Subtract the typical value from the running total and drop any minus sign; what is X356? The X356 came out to 6.3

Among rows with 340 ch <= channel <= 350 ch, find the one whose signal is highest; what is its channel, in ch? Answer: 349.0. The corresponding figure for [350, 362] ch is 361.0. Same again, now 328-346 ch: 329.0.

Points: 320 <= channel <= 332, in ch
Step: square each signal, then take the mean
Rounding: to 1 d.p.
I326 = 1.1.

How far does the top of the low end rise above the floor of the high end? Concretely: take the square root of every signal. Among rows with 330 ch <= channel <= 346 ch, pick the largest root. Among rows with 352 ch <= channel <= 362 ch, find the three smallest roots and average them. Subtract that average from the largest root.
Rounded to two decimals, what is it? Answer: -0.46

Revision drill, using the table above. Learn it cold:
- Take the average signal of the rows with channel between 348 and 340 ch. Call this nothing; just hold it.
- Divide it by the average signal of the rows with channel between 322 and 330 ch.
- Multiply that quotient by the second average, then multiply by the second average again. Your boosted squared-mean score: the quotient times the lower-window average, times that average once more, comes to 0.9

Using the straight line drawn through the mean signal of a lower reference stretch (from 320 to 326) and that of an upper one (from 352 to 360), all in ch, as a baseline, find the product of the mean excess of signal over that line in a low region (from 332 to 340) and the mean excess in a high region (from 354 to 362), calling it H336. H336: -0.16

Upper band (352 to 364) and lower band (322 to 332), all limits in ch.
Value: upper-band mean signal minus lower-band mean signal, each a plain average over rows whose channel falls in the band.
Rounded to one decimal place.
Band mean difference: 1.4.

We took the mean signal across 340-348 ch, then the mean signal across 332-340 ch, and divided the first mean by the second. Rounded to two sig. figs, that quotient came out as 1.1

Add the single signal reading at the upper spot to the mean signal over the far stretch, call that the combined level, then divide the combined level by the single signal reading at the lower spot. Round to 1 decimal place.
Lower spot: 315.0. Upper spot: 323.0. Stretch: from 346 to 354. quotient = 1.4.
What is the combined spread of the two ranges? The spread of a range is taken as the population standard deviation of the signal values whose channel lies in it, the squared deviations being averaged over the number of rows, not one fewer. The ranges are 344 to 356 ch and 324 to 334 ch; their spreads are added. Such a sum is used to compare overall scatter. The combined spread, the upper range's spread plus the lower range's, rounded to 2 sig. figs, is 0.48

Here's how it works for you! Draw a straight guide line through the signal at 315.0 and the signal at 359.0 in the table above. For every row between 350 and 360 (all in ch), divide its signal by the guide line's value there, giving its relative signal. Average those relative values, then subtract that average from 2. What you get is 1.21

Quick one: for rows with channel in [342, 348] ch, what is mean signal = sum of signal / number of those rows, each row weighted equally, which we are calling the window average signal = 0.89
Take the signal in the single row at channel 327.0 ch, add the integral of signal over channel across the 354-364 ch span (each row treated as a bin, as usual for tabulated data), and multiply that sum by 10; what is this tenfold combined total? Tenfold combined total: 259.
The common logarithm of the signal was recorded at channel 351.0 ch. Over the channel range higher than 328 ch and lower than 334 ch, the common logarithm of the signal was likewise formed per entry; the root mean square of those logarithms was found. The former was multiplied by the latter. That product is 0.011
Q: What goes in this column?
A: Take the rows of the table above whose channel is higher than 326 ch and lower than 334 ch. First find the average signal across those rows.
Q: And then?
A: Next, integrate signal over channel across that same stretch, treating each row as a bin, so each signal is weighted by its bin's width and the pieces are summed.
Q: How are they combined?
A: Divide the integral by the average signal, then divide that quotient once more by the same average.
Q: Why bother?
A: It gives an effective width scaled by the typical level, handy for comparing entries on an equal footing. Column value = 9.2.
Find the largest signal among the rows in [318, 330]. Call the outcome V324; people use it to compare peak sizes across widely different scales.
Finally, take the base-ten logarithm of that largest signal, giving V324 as 0.17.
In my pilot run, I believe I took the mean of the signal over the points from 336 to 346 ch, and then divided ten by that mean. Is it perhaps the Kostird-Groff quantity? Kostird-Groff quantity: 11.7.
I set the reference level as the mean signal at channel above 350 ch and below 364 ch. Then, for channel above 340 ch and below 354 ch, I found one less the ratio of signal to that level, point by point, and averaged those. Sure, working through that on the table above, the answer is 0.51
